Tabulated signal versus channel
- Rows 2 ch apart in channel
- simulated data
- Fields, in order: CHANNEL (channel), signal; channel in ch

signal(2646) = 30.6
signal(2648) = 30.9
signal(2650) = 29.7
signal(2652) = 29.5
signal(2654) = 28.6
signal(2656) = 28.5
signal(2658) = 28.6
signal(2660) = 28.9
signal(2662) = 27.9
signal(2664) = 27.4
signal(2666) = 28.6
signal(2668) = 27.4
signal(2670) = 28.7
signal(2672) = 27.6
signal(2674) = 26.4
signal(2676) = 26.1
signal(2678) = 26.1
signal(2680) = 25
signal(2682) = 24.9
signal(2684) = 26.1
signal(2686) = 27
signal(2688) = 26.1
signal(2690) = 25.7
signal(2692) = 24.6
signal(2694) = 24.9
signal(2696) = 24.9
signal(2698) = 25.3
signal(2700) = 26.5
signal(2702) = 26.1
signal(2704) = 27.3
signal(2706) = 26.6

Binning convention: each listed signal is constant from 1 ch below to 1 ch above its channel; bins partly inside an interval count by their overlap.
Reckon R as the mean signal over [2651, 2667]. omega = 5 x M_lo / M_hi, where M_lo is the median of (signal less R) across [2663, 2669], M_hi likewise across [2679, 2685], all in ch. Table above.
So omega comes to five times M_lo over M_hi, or 1.6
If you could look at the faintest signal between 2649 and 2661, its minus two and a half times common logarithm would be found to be -3.64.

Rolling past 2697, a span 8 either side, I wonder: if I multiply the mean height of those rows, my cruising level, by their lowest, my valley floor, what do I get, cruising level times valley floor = 631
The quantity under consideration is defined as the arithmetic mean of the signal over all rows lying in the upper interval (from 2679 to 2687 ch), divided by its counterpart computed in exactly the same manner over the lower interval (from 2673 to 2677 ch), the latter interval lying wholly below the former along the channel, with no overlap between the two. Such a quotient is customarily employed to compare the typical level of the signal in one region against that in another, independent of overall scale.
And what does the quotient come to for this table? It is 0.98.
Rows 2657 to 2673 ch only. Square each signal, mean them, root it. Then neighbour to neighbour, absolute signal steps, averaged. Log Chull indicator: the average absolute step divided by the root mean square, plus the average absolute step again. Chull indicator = 0.98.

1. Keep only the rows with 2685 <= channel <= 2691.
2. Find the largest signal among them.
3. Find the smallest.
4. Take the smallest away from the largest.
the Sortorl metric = 1.3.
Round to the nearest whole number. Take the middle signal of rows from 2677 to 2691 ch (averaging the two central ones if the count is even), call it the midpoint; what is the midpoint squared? 681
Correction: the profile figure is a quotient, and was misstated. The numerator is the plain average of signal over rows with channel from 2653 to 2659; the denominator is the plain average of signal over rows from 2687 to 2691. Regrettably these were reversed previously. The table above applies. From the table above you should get 1.10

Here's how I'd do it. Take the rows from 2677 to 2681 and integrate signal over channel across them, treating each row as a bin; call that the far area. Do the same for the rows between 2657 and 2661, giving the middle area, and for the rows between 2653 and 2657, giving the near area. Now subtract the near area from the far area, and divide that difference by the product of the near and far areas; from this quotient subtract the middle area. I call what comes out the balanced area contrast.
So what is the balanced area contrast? -115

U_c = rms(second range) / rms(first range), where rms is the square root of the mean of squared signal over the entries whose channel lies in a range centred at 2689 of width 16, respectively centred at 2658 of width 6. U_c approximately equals 0.89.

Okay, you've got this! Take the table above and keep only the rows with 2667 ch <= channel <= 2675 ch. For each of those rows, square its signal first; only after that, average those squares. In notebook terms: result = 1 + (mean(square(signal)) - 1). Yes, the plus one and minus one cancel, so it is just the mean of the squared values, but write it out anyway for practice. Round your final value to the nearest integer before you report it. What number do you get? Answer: 758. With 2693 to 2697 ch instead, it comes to 620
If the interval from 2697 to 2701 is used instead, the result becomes 671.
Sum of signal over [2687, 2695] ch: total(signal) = 101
